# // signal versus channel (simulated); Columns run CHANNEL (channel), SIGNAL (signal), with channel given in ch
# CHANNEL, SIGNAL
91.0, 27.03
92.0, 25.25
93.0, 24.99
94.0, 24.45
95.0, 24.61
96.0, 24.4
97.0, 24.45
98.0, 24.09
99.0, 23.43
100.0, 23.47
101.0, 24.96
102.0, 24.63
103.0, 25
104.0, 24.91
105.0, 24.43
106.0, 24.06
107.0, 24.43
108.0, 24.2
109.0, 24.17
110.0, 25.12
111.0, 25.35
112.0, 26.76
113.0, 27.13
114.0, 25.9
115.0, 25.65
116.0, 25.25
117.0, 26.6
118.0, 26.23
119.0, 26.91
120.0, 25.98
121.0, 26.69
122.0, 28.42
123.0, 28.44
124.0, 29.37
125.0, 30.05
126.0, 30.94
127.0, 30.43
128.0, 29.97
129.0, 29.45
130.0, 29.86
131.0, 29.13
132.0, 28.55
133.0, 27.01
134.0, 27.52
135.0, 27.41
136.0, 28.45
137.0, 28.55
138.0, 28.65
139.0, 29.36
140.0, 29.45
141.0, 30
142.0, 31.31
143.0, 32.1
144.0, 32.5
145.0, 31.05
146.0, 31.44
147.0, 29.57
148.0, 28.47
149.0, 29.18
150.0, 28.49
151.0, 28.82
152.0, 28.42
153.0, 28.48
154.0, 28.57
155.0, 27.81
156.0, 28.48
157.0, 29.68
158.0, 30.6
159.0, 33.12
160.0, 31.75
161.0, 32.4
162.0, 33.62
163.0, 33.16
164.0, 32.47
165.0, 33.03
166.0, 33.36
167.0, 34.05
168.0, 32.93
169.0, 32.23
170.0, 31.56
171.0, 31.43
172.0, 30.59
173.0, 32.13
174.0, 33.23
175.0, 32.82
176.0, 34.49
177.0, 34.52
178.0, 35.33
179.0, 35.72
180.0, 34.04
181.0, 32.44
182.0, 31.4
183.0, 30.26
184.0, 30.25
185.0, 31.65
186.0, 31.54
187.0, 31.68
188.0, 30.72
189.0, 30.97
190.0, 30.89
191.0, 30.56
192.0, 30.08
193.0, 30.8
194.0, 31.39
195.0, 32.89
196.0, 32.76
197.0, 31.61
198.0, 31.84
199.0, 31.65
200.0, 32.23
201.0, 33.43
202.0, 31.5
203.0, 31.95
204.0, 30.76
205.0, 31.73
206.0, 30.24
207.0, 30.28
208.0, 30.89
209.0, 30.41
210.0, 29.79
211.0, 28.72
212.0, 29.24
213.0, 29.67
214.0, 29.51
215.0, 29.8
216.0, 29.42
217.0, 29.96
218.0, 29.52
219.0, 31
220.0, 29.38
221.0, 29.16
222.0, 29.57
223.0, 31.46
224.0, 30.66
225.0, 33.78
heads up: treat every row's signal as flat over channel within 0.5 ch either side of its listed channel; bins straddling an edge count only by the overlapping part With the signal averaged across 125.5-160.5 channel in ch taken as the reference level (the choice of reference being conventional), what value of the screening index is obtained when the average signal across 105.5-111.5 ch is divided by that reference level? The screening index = 0.831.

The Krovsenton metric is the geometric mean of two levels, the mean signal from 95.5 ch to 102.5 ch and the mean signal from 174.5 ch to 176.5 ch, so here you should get 29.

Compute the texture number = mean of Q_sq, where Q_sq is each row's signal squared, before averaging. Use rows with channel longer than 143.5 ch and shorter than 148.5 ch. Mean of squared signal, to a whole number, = 939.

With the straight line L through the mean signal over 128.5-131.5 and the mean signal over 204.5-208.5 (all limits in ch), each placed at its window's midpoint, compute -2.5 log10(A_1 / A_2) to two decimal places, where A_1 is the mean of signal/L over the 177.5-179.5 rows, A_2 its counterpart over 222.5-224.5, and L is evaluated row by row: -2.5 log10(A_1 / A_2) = -0.17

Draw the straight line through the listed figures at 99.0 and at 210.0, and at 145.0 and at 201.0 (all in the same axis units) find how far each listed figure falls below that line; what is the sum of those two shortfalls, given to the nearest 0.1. -9.1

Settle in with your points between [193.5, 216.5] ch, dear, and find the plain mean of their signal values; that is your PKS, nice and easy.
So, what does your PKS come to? 30.9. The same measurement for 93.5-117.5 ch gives 24.9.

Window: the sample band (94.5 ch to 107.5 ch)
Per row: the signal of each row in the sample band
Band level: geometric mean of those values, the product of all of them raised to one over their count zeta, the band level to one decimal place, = 24.4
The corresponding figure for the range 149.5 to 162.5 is 30.0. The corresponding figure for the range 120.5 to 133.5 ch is 29.1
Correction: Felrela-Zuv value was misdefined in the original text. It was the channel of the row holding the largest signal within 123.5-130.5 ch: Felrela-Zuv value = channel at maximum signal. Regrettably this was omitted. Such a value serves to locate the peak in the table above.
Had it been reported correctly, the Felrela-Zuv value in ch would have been 126.0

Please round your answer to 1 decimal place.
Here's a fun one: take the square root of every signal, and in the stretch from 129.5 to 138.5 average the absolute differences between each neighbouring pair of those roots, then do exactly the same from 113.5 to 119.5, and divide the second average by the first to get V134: 1.1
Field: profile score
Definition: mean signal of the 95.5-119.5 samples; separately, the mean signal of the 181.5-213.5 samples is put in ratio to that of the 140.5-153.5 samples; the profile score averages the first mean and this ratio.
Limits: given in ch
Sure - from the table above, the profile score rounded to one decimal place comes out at 13.0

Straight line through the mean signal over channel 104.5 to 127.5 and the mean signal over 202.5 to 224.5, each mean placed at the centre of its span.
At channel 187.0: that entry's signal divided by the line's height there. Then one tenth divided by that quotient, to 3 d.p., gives 0.092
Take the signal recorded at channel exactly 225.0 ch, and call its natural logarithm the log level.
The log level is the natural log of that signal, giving 3.52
